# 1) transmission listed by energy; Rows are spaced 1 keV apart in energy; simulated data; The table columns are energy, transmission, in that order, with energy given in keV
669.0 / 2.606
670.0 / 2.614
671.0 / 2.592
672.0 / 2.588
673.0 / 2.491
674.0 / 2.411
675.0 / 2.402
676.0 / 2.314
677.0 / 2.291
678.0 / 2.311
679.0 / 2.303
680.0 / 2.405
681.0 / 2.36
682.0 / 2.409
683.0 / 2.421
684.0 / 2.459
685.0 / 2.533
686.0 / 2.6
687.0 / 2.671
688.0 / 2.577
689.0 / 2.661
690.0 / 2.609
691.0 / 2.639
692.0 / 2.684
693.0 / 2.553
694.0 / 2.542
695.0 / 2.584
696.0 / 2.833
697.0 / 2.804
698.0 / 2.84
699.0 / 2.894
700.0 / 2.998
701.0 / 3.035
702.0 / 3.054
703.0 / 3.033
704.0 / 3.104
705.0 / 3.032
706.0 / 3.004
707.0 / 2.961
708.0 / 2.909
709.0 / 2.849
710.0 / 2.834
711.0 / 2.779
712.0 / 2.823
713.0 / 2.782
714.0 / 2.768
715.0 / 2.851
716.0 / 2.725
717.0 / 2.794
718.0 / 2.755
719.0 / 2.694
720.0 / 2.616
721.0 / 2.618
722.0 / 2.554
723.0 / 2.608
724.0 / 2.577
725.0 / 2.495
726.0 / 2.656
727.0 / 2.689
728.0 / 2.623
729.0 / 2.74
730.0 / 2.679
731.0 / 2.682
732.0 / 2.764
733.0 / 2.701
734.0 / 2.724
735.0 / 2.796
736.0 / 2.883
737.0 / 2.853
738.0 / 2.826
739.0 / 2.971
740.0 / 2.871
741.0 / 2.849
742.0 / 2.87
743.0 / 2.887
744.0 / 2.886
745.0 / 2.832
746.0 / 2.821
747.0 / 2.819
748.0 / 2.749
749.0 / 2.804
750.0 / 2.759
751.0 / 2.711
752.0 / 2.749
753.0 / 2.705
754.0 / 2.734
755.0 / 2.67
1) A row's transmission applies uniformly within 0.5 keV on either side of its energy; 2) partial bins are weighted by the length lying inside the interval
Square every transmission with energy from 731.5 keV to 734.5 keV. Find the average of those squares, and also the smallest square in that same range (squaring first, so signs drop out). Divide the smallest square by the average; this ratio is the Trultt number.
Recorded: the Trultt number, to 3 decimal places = 0.979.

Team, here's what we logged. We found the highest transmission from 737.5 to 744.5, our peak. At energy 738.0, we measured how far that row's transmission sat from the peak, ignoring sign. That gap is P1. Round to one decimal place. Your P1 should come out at 0.1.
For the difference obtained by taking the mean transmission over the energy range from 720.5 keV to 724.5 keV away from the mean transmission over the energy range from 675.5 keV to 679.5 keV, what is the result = -0.3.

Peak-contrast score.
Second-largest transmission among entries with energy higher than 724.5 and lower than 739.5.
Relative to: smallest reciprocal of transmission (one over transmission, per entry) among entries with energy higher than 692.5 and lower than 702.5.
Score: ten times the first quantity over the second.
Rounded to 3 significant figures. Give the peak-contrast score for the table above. 88.0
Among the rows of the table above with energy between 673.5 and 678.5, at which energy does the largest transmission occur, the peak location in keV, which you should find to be 674.0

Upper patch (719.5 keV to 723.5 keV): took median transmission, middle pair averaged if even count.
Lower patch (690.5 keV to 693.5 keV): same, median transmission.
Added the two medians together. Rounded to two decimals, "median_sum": 5.25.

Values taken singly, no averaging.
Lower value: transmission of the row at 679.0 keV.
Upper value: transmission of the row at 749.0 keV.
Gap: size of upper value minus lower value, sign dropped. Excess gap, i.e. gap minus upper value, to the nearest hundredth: -2.30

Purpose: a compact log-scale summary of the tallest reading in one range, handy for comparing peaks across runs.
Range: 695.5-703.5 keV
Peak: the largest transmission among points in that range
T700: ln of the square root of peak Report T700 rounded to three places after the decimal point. 0.558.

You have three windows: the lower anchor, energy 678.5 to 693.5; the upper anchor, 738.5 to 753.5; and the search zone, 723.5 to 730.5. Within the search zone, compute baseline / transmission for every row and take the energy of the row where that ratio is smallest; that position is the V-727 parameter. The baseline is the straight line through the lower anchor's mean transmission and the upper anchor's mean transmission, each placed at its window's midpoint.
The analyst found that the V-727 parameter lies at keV 729.0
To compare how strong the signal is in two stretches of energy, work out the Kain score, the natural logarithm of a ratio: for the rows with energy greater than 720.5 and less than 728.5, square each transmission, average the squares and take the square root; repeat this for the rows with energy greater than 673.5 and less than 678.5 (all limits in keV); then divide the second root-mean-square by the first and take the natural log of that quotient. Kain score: -0.10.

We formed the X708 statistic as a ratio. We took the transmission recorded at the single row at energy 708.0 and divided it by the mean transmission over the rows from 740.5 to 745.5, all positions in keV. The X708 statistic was 1.02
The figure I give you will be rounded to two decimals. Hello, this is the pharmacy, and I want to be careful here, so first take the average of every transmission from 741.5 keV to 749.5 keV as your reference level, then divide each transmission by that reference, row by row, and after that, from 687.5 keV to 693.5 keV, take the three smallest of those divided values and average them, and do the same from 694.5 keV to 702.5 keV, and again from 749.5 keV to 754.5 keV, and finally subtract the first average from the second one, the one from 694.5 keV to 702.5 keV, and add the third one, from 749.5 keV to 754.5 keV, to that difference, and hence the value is 1.02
